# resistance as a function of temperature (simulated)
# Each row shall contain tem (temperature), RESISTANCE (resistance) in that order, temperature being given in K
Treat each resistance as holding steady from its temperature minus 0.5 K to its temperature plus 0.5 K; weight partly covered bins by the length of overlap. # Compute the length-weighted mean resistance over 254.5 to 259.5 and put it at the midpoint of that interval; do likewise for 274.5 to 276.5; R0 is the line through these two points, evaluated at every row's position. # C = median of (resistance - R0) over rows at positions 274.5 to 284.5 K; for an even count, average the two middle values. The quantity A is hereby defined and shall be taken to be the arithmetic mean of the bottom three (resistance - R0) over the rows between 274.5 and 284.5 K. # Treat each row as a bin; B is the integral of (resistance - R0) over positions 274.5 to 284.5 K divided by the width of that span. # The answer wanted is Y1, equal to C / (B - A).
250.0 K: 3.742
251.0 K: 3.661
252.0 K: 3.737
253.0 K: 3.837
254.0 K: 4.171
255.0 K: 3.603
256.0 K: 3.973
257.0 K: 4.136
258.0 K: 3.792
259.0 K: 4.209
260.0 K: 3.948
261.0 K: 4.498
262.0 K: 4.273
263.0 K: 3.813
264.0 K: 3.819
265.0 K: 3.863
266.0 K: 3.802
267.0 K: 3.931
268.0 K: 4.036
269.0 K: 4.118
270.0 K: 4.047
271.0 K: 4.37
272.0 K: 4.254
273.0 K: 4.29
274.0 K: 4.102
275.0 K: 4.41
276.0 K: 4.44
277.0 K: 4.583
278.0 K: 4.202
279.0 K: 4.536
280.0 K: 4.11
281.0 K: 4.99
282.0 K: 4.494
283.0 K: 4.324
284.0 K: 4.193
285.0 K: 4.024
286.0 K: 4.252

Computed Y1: -0.2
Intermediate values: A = -0.39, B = -0.10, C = -0.05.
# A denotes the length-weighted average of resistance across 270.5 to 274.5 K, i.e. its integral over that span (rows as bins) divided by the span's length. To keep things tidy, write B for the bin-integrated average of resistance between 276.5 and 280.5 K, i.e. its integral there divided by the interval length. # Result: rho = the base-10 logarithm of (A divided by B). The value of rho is -0.010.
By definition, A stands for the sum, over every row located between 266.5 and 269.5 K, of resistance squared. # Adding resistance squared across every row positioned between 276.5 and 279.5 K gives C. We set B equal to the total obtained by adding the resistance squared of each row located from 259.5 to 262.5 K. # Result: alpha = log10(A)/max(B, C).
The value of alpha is 0.0285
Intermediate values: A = 48.7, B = 54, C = 59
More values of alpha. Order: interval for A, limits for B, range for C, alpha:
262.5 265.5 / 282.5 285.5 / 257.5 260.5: 0.0313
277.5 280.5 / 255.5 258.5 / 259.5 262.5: 0.0322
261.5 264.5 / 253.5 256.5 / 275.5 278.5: 0.0287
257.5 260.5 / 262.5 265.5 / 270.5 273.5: 0.0302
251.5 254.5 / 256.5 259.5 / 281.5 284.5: 0.0295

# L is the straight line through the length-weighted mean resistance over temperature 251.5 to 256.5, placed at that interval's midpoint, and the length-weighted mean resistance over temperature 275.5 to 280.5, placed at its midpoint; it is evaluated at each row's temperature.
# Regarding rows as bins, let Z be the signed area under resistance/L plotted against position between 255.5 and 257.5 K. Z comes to 2.07 K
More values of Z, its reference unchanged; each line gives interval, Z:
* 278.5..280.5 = 1.96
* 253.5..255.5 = 2.01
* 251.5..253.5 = 1.98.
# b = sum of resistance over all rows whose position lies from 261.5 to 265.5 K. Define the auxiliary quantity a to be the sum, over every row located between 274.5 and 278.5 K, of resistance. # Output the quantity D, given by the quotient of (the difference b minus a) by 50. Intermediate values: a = 17.6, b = 15.8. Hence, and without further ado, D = -0.04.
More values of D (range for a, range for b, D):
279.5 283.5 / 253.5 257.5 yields -0.04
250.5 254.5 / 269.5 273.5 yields 0.03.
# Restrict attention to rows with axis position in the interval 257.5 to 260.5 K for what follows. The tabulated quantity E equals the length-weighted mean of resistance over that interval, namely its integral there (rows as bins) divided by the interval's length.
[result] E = 3.98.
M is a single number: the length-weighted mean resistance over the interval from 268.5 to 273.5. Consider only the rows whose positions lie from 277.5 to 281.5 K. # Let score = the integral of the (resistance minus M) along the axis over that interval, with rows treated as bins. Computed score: 1.0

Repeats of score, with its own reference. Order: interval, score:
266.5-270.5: -0.7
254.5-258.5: -1.4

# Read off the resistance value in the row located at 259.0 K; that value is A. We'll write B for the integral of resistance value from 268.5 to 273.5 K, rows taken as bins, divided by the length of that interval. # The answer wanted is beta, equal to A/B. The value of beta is 1.00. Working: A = 4.209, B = 4.22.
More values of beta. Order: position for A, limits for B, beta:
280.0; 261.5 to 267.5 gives 1.05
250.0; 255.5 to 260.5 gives 0.93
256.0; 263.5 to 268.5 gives 1.02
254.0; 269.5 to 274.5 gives 0.99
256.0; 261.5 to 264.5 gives 1.00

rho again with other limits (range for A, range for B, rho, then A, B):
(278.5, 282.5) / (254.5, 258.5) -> 0.068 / 4.53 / 3.88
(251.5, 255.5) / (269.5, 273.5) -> -0.043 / 3.84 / 4.24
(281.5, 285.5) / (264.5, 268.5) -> 0.037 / 4.26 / 3.91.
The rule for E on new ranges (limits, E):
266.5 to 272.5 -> 4.13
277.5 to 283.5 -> 4.44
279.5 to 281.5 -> 4.55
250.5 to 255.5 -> 3.80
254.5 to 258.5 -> 3.88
